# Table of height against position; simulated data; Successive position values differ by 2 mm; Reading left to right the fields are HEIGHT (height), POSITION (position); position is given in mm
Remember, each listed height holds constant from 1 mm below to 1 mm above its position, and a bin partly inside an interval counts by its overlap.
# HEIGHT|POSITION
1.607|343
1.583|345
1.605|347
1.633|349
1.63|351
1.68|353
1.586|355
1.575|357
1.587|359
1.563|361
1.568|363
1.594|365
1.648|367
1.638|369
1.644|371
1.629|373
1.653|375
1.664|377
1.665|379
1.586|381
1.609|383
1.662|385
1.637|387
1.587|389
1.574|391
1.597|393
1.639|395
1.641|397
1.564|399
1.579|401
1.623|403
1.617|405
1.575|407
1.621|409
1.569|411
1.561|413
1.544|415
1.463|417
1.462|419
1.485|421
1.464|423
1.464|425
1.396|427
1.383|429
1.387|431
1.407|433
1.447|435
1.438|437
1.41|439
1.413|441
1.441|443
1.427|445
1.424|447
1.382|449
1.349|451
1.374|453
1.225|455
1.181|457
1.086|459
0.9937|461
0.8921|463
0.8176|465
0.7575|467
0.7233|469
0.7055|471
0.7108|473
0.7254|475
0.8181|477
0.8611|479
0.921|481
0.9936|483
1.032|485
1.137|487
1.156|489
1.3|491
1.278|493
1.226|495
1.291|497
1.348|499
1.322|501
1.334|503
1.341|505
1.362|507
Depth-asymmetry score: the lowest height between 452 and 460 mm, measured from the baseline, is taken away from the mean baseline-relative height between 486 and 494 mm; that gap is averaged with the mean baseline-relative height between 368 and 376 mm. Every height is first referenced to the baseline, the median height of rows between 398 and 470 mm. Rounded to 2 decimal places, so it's 0.17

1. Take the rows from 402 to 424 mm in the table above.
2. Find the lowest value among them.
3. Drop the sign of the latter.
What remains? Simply 1.46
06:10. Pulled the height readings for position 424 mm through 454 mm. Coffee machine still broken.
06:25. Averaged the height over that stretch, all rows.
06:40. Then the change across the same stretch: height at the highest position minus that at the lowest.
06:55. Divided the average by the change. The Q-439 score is -16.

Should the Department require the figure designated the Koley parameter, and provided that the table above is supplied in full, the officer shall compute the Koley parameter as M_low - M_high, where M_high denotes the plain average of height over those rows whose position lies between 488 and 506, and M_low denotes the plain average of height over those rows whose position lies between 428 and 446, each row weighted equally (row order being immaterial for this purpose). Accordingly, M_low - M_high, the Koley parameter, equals 0.13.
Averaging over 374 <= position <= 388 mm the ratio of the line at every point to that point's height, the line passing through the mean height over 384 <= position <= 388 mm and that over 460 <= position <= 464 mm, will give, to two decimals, 1.03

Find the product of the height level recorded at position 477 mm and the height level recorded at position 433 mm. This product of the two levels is 1.2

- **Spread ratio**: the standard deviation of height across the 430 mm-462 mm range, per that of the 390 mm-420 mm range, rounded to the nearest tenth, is 2.5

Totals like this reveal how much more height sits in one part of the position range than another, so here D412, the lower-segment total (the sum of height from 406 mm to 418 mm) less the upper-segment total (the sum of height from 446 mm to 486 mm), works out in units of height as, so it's -11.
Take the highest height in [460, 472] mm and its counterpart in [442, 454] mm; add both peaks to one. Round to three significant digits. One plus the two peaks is 3.43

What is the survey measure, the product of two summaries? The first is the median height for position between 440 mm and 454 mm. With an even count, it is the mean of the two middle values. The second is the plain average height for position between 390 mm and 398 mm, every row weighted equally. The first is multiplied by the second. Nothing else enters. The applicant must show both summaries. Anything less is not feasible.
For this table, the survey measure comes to 2.3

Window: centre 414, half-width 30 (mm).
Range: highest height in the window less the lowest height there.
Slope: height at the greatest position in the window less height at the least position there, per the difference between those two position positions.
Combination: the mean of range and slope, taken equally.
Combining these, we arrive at 0.14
